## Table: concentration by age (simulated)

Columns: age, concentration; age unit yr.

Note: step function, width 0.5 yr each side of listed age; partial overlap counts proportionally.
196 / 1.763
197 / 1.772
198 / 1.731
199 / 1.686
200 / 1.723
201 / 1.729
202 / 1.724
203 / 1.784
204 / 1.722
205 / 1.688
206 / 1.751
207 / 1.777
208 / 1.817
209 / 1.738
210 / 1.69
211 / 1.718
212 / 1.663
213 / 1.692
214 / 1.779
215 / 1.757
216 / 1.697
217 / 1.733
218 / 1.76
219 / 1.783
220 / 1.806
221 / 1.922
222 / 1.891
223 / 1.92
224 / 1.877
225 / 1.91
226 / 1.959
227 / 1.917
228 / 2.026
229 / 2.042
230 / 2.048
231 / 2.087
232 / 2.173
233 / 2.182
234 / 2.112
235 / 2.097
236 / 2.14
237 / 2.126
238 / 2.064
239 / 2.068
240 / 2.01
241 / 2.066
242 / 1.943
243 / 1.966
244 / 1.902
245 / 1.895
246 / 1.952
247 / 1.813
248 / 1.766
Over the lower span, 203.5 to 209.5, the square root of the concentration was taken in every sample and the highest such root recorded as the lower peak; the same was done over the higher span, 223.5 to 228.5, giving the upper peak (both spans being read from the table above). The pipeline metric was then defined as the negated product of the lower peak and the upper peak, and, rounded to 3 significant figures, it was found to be -1.92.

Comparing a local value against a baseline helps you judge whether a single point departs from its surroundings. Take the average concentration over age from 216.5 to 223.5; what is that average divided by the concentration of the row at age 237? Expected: 0.86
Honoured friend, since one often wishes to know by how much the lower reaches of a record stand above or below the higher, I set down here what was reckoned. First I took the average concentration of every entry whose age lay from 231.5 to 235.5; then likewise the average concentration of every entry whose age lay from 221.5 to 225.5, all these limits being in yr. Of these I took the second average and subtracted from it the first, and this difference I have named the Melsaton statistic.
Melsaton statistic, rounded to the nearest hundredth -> -0.24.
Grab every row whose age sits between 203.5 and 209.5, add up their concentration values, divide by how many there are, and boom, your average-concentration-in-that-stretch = 1.75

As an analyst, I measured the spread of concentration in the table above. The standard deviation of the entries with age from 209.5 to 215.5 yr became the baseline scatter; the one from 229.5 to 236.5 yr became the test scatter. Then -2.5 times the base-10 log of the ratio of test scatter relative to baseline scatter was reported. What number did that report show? -0.1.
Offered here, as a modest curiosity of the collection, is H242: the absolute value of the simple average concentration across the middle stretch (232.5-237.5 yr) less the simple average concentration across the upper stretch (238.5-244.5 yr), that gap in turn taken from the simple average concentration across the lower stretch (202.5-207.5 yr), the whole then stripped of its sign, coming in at 1.61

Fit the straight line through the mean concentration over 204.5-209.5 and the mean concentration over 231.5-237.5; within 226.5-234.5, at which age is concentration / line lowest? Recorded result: 227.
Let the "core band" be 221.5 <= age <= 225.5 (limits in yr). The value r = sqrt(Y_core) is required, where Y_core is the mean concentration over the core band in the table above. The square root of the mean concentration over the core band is 1.38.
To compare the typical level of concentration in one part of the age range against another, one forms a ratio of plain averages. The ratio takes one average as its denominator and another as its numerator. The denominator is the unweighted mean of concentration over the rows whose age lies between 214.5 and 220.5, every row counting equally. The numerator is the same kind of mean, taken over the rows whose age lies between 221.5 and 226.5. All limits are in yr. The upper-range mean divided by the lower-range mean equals 1.09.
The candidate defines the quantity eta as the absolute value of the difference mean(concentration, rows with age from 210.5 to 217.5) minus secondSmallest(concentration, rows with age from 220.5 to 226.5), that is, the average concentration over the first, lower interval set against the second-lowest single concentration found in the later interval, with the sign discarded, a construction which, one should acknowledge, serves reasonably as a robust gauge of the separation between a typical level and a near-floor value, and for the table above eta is 0.17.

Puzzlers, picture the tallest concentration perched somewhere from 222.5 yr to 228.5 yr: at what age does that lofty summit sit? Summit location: 228 yr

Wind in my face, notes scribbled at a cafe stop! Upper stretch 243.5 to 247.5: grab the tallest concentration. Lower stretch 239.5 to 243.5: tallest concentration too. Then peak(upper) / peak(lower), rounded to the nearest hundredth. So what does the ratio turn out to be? 0.94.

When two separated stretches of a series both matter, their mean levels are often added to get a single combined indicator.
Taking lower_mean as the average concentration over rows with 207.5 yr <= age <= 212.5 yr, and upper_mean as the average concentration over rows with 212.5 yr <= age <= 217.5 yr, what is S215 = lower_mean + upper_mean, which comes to 3.5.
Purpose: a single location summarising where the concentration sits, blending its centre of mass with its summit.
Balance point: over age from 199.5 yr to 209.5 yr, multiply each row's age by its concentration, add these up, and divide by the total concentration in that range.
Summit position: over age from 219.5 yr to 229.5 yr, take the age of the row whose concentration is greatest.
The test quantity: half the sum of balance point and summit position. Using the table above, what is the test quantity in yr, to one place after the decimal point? 216.8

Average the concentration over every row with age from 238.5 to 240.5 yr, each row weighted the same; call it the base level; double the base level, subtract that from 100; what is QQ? 95.9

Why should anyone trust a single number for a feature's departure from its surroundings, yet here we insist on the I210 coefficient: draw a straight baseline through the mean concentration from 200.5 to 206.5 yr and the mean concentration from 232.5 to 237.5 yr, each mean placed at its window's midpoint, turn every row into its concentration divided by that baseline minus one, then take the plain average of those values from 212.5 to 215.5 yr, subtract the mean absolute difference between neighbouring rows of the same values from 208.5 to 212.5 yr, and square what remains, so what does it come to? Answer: 0.0085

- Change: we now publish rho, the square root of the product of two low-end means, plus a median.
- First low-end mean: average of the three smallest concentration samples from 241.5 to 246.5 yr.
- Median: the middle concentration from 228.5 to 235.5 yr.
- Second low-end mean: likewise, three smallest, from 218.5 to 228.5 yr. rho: 4.0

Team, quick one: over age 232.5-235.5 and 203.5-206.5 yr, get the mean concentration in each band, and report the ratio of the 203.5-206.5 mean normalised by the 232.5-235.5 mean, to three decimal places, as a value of 0.808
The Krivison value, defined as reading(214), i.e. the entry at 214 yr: 1.779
